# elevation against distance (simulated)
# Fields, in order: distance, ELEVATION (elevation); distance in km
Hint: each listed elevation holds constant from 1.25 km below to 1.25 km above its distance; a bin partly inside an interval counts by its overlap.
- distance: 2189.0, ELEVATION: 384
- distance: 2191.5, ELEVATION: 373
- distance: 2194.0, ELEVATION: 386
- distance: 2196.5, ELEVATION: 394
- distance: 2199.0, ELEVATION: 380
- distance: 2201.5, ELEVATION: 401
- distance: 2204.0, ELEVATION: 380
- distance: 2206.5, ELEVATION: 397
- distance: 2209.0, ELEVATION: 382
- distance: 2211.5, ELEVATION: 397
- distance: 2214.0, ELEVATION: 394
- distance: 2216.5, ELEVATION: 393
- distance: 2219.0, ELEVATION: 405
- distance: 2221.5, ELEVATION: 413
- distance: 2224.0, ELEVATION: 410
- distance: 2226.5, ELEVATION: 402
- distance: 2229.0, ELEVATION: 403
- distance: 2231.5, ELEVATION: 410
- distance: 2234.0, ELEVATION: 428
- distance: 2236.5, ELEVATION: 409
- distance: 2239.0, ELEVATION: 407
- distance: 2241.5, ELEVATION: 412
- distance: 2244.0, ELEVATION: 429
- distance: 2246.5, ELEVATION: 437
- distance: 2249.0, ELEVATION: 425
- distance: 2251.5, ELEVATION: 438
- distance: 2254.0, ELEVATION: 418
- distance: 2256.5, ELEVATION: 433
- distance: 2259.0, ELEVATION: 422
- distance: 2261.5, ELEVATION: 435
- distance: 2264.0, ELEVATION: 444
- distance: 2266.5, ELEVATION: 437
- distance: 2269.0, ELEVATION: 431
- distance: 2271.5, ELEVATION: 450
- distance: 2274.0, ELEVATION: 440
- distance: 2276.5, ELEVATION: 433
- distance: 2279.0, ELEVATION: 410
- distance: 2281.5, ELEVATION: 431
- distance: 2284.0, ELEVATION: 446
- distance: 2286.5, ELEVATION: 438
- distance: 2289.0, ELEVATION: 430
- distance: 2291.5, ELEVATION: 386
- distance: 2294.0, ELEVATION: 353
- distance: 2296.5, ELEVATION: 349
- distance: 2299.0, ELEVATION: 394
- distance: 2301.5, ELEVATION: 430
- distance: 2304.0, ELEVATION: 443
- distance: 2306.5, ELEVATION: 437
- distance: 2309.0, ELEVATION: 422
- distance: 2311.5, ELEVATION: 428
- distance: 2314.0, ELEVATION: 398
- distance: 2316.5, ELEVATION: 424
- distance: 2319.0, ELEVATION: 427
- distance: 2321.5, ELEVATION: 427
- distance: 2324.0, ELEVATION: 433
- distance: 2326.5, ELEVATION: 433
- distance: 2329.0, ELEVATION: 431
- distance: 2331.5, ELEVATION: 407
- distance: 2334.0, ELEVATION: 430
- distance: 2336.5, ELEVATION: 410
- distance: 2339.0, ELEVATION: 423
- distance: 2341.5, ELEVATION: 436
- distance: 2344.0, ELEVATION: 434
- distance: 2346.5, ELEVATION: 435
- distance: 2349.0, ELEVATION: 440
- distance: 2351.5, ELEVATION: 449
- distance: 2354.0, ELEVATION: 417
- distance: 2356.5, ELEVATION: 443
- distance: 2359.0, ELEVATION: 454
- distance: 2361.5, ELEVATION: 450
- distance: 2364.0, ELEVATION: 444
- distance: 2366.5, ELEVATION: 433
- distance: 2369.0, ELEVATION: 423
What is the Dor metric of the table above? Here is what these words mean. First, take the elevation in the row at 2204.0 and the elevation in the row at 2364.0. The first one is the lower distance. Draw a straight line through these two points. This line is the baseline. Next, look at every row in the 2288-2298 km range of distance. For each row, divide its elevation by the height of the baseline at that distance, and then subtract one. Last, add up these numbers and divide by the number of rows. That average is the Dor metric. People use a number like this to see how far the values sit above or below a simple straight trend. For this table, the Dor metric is -0.09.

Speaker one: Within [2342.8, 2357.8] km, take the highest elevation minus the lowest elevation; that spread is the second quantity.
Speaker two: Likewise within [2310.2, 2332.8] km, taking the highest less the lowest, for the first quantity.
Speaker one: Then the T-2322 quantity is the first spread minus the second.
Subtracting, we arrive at 3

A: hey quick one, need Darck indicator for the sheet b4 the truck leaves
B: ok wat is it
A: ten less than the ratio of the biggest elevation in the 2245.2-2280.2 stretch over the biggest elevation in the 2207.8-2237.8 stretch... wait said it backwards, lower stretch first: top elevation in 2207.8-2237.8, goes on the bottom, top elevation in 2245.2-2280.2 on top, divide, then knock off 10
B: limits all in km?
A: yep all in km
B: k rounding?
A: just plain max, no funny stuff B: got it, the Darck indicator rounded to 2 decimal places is -8.95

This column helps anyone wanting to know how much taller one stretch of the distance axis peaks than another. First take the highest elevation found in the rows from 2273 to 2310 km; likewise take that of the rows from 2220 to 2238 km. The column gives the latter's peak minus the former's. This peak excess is -18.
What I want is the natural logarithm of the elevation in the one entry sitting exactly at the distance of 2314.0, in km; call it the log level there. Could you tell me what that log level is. 5.99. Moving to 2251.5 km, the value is 6.08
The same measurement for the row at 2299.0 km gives 5.98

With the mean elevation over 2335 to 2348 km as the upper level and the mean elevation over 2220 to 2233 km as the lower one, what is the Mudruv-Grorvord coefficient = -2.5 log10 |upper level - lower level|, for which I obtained -3.25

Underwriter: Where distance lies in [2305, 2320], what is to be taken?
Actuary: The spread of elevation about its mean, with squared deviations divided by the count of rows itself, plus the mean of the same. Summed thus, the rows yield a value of 435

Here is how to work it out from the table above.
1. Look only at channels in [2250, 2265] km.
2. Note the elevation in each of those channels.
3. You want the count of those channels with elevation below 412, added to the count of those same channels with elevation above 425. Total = 4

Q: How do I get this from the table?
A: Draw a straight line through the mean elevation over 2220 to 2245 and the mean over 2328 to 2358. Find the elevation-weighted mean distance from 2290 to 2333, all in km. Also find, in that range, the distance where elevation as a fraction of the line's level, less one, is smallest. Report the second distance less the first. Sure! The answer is -15.5 km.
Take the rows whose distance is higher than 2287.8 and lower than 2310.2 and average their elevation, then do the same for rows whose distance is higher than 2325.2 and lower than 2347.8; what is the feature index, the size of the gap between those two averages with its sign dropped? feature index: 22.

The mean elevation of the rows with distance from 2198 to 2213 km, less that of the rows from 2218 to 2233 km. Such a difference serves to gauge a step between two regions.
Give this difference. -18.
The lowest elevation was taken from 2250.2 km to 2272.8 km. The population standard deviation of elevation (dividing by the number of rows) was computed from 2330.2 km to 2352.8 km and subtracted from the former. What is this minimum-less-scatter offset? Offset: 405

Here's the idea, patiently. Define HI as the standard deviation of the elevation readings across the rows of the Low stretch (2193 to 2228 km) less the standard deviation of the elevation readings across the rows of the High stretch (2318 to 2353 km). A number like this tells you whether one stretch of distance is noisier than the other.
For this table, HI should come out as 0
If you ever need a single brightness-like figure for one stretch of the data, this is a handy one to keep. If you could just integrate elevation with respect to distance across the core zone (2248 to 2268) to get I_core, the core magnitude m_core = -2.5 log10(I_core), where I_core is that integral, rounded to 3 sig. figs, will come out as -9.84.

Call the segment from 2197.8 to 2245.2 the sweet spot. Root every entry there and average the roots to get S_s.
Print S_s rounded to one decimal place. 20.1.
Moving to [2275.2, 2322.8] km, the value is 20.4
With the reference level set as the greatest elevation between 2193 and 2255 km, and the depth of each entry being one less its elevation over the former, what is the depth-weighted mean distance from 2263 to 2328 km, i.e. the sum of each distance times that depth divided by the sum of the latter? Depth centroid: 2300.0 km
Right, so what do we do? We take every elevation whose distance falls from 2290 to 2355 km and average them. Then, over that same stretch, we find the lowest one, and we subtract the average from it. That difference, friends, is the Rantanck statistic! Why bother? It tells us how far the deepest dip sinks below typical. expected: -70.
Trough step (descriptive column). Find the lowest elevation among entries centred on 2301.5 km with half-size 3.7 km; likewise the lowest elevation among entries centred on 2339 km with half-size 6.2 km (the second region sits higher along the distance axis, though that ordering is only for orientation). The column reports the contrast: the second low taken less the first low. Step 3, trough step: 16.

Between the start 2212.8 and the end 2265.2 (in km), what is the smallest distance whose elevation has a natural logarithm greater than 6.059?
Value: 2234.0 km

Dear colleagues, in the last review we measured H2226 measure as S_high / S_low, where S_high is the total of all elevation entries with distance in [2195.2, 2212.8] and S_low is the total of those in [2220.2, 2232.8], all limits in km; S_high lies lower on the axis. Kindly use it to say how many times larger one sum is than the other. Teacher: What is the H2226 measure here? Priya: 1.34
